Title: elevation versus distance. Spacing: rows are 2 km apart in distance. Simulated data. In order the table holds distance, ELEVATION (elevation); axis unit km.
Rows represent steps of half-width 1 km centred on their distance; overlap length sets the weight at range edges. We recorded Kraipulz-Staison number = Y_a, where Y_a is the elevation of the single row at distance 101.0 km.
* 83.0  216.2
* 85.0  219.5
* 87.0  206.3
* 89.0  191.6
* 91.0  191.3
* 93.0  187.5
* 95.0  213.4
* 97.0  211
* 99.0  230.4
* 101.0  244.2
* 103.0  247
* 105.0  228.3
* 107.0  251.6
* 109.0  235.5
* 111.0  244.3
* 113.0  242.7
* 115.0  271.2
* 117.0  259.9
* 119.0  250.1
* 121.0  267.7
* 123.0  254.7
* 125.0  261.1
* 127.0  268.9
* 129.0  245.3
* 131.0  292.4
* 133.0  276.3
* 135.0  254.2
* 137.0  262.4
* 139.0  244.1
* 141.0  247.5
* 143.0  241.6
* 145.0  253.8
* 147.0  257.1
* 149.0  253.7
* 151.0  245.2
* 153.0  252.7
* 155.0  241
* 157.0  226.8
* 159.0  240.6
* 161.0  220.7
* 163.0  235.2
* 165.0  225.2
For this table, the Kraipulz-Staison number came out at 244.2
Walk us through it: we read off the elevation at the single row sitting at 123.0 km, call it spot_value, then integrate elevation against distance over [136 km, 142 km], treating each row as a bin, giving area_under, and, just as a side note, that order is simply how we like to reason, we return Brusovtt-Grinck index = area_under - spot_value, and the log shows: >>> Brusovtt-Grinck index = 1253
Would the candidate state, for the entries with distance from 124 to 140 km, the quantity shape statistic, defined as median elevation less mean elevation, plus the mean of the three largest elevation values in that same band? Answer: 278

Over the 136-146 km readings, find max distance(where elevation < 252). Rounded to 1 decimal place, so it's 143.0 km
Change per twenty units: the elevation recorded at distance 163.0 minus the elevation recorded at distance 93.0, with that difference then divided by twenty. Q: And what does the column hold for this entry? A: 2.4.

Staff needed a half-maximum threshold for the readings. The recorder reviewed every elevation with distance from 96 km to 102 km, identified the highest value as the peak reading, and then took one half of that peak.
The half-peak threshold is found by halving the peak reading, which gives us 122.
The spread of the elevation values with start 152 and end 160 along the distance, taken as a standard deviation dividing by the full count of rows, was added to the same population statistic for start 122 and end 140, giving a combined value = 23.7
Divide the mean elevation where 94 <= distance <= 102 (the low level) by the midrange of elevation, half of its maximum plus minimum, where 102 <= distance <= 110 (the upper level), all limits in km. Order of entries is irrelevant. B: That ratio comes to 0.94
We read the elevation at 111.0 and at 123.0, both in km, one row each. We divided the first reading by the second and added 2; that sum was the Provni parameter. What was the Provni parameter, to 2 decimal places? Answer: 2.96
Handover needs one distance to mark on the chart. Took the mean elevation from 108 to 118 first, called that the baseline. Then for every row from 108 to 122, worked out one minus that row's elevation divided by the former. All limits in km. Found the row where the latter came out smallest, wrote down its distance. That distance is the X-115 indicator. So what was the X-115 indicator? 115.0 km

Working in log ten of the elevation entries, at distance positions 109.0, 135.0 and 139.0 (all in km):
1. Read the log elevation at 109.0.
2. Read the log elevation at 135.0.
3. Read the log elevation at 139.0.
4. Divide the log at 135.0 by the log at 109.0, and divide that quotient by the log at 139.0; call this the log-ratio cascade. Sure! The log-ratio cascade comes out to 0.425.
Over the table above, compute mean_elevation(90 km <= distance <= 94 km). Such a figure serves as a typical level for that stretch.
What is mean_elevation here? 189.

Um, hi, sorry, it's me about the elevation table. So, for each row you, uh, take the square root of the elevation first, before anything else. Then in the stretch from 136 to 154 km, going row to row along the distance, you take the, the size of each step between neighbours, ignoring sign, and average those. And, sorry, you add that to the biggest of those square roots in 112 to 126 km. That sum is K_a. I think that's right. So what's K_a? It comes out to 16.7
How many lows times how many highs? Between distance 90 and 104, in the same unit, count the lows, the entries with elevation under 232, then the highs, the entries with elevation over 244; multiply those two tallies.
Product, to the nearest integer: 10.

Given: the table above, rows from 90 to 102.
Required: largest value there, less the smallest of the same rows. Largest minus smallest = 57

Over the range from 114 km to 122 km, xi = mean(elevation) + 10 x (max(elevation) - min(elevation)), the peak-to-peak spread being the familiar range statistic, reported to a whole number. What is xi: 473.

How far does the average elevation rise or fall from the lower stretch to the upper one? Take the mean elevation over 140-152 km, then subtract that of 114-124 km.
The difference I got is -11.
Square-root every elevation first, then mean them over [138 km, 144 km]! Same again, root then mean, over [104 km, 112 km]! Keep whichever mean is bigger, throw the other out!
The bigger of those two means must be 15.6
